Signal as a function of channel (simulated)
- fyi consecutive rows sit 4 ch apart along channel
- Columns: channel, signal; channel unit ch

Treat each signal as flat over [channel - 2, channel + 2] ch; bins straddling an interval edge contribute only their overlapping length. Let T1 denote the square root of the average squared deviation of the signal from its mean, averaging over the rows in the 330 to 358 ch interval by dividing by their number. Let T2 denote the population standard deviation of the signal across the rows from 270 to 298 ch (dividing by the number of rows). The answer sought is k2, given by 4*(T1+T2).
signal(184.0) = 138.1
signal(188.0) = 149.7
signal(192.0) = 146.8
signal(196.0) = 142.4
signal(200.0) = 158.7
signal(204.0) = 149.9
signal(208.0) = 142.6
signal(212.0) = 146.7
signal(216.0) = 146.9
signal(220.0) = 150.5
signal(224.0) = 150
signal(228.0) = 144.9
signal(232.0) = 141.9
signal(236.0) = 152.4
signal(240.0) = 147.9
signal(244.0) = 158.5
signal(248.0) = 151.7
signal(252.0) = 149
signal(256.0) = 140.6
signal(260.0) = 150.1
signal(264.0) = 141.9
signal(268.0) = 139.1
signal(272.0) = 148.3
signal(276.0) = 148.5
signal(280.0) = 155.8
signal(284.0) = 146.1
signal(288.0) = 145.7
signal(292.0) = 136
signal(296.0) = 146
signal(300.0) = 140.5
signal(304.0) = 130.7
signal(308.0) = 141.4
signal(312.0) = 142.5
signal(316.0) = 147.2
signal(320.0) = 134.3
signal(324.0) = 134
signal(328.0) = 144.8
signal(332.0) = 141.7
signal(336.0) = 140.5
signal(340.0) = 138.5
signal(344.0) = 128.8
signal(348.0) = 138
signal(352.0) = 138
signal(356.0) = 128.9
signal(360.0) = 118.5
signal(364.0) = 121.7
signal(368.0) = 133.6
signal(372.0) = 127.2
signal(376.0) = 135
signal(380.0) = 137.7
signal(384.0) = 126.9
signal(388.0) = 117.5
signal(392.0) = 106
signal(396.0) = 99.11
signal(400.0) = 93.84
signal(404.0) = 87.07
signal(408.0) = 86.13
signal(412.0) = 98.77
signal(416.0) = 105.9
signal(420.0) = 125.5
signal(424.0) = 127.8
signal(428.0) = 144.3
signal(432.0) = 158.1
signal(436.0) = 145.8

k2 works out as 41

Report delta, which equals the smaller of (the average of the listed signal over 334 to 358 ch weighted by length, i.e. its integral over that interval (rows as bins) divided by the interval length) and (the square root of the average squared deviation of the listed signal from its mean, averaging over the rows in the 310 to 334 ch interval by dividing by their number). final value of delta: 5.0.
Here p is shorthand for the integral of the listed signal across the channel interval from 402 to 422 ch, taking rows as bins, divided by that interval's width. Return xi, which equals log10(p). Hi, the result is 2.00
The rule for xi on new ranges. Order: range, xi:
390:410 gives 1.98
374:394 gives 2.10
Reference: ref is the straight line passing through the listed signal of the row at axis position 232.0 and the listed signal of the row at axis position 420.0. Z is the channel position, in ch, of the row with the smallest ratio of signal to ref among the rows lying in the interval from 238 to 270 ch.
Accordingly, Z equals 268.0 ch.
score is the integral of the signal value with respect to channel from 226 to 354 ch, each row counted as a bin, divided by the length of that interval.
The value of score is 143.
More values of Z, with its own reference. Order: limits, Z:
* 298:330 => 304.0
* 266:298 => 292.0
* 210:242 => 232.0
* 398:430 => 408.0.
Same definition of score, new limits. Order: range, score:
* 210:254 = 149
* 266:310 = 143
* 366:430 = 116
